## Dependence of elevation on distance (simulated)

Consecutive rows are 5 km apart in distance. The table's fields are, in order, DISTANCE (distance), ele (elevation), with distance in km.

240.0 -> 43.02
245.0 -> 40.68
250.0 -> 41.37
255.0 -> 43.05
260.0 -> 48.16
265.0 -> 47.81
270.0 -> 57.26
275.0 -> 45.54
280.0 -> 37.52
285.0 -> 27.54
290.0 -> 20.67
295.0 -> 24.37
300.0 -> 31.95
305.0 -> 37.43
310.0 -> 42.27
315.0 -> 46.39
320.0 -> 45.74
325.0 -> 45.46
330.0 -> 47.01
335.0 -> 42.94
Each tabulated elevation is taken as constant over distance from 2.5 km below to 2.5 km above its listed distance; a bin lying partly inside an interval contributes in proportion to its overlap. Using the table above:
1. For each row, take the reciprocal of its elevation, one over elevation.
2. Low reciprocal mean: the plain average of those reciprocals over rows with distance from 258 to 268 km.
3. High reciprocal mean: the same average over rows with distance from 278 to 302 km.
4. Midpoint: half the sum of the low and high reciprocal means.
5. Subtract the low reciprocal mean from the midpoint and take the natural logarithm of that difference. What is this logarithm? -4.8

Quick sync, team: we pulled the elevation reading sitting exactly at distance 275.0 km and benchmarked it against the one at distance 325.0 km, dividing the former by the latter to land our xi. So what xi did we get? 1.00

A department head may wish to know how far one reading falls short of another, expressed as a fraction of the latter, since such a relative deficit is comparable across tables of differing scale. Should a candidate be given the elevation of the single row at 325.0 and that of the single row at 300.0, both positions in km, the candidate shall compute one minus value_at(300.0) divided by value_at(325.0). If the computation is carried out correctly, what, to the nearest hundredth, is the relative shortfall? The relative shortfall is 0.30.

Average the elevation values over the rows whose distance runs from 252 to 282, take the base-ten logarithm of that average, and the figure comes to 1.67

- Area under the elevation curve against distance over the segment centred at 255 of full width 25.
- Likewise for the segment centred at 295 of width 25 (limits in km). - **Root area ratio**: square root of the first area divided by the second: 1.25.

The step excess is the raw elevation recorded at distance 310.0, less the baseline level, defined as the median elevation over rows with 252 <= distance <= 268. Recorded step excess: -6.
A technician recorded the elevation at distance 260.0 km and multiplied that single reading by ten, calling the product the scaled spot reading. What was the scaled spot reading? 482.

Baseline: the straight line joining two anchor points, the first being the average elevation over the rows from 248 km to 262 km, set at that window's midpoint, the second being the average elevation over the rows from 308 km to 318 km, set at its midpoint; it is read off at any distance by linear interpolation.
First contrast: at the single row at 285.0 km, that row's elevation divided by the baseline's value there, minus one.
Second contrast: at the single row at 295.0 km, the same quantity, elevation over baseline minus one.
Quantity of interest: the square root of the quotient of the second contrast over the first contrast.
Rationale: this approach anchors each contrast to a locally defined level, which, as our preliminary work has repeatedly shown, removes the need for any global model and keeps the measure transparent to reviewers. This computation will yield 1.09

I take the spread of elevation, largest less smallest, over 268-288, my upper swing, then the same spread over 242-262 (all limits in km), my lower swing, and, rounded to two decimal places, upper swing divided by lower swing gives 3.97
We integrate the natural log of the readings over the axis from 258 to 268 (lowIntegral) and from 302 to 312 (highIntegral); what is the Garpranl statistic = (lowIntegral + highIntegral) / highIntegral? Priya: 2.1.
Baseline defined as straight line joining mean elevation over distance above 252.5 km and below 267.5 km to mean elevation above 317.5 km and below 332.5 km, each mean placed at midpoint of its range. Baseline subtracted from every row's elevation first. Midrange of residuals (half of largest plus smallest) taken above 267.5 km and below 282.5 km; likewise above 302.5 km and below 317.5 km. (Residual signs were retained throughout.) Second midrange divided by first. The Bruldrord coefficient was -3.8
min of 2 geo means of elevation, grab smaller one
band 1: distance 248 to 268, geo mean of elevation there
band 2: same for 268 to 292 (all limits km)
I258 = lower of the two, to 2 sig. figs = 35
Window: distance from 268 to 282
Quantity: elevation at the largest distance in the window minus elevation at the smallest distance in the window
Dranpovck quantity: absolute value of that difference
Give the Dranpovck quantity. 20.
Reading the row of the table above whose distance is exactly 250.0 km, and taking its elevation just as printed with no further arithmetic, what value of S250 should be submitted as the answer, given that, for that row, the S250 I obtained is 41.37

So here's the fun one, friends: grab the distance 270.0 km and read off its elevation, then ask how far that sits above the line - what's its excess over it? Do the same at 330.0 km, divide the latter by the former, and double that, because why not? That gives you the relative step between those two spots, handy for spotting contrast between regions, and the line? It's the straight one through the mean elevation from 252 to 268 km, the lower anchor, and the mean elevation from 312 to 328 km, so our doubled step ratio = 0.2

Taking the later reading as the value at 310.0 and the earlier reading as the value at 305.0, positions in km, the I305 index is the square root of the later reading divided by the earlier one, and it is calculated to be 1.06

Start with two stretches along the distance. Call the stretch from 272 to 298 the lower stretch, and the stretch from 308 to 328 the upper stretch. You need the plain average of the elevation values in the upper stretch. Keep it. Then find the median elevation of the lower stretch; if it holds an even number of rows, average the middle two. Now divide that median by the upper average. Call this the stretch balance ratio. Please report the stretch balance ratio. 0.61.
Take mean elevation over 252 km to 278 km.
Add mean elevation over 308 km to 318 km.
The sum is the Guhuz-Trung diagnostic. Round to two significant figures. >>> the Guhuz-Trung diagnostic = 93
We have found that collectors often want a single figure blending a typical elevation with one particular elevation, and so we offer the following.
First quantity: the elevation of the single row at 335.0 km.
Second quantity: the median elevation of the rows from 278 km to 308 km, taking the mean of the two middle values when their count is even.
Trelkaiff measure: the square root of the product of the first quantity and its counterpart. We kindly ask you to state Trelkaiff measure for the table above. 35.7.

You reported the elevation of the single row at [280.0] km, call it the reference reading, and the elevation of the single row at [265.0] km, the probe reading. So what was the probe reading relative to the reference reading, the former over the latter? 1.3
